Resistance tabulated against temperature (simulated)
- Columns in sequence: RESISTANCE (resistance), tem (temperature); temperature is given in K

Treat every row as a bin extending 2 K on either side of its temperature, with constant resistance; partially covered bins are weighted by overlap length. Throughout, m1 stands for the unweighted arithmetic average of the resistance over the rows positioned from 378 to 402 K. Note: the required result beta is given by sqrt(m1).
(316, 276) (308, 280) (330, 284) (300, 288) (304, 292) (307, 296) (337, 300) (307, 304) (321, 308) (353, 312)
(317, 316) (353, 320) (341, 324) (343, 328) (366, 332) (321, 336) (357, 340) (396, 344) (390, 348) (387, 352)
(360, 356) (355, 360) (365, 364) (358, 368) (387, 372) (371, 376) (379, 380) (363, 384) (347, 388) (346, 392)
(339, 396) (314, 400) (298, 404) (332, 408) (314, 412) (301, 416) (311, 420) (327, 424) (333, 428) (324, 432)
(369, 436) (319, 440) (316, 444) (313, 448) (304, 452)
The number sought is 18.7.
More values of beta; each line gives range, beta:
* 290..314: 17.9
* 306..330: 18.4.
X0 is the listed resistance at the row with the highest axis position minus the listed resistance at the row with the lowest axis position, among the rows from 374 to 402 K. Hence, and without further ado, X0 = -57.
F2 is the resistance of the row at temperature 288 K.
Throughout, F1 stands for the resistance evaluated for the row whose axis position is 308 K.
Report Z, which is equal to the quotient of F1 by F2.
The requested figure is 1.07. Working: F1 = 321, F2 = 300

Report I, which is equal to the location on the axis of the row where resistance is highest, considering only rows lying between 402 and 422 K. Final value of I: 408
